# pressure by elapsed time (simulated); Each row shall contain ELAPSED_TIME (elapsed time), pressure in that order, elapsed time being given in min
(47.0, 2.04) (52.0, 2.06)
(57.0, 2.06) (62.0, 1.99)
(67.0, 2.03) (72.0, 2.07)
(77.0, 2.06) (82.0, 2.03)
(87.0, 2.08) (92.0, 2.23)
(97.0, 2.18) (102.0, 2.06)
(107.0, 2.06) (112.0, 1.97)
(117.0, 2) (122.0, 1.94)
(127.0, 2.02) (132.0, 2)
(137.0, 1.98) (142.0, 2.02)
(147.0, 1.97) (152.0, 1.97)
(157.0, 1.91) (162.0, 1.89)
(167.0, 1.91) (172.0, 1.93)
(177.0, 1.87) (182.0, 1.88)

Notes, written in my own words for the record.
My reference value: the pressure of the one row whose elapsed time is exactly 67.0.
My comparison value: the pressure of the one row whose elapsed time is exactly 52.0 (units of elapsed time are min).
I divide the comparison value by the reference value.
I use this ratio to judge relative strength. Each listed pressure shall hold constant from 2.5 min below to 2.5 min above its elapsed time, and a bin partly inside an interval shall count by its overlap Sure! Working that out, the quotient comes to 1.01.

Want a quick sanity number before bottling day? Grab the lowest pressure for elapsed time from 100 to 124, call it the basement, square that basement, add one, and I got 4.8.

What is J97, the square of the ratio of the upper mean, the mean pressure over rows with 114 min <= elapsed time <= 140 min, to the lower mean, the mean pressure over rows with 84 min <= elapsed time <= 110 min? 0.88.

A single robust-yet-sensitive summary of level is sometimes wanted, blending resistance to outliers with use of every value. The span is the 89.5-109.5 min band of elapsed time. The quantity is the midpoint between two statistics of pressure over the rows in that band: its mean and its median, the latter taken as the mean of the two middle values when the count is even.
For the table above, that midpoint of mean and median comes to 2.13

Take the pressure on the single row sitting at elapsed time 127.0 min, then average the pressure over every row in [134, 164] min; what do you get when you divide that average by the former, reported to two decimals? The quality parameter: 0.97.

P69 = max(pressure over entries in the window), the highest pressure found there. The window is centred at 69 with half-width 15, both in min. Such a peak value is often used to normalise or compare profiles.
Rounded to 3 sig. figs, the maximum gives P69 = 2.07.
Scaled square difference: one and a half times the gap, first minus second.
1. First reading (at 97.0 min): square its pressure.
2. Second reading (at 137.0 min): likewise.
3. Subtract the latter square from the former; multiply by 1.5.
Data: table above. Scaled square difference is 1.2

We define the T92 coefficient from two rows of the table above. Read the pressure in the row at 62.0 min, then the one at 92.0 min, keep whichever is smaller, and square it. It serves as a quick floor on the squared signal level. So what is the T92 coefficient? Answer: 3.96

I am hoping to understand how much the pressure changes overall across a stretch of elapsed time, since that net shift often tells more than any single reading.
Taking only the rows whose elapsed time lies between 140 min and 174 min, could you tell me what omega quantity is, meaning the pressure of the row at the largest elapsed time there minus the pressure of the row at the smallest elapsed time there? -0.09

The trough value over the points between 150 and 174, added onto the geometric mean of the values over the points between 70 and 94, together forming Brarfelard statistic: 3.98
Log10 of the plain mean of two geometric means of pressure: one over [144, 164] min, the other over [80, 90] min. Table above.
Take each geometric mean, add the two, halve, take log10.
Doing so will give 0.300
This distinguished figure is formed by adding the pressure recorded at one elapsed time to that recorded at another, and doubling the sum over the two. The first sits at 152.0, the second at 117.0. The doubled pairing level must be 7.9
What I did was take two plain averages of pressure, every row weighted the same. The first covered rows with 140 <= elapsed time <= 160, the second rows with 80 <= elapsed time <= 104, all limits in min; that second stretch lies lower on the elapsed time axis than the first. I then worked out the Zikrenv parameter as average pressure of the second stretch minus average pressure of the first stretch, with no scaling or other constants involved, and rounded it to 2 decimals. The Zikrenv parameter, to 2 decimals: 0.15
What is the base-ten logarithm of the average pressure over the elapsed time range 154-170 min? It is 0.28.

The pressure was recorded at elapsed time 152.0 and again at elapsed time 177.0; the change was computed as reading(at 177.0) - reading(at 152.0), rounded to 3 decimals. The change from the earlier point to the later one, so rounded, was -0.100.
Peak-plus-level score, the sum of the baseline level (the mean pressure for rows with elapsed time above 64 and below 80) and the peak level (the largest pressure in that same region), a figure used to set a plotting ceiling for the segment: 4.12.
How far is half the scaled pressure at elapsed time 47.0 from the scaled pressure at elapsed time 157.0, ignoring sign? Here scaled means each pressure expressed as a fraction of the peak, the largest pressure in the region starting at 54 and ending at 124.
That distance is 0.3991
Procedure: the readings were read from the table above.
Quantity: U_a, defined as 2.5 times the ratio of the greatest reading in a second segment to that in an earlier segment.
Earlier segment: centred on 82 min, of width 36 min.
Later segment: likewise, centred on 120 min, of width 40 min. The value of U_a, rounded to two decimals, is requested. 2.31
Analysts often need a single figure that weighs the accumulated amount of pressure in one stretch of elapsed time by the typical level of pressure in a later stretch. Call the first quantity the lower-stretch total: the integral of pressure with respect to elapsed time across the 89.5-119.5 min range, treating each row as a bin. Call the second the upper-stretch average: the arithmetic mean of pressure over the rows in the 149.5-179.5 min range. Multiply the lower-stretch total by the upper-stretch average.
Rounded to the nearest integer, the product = 120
